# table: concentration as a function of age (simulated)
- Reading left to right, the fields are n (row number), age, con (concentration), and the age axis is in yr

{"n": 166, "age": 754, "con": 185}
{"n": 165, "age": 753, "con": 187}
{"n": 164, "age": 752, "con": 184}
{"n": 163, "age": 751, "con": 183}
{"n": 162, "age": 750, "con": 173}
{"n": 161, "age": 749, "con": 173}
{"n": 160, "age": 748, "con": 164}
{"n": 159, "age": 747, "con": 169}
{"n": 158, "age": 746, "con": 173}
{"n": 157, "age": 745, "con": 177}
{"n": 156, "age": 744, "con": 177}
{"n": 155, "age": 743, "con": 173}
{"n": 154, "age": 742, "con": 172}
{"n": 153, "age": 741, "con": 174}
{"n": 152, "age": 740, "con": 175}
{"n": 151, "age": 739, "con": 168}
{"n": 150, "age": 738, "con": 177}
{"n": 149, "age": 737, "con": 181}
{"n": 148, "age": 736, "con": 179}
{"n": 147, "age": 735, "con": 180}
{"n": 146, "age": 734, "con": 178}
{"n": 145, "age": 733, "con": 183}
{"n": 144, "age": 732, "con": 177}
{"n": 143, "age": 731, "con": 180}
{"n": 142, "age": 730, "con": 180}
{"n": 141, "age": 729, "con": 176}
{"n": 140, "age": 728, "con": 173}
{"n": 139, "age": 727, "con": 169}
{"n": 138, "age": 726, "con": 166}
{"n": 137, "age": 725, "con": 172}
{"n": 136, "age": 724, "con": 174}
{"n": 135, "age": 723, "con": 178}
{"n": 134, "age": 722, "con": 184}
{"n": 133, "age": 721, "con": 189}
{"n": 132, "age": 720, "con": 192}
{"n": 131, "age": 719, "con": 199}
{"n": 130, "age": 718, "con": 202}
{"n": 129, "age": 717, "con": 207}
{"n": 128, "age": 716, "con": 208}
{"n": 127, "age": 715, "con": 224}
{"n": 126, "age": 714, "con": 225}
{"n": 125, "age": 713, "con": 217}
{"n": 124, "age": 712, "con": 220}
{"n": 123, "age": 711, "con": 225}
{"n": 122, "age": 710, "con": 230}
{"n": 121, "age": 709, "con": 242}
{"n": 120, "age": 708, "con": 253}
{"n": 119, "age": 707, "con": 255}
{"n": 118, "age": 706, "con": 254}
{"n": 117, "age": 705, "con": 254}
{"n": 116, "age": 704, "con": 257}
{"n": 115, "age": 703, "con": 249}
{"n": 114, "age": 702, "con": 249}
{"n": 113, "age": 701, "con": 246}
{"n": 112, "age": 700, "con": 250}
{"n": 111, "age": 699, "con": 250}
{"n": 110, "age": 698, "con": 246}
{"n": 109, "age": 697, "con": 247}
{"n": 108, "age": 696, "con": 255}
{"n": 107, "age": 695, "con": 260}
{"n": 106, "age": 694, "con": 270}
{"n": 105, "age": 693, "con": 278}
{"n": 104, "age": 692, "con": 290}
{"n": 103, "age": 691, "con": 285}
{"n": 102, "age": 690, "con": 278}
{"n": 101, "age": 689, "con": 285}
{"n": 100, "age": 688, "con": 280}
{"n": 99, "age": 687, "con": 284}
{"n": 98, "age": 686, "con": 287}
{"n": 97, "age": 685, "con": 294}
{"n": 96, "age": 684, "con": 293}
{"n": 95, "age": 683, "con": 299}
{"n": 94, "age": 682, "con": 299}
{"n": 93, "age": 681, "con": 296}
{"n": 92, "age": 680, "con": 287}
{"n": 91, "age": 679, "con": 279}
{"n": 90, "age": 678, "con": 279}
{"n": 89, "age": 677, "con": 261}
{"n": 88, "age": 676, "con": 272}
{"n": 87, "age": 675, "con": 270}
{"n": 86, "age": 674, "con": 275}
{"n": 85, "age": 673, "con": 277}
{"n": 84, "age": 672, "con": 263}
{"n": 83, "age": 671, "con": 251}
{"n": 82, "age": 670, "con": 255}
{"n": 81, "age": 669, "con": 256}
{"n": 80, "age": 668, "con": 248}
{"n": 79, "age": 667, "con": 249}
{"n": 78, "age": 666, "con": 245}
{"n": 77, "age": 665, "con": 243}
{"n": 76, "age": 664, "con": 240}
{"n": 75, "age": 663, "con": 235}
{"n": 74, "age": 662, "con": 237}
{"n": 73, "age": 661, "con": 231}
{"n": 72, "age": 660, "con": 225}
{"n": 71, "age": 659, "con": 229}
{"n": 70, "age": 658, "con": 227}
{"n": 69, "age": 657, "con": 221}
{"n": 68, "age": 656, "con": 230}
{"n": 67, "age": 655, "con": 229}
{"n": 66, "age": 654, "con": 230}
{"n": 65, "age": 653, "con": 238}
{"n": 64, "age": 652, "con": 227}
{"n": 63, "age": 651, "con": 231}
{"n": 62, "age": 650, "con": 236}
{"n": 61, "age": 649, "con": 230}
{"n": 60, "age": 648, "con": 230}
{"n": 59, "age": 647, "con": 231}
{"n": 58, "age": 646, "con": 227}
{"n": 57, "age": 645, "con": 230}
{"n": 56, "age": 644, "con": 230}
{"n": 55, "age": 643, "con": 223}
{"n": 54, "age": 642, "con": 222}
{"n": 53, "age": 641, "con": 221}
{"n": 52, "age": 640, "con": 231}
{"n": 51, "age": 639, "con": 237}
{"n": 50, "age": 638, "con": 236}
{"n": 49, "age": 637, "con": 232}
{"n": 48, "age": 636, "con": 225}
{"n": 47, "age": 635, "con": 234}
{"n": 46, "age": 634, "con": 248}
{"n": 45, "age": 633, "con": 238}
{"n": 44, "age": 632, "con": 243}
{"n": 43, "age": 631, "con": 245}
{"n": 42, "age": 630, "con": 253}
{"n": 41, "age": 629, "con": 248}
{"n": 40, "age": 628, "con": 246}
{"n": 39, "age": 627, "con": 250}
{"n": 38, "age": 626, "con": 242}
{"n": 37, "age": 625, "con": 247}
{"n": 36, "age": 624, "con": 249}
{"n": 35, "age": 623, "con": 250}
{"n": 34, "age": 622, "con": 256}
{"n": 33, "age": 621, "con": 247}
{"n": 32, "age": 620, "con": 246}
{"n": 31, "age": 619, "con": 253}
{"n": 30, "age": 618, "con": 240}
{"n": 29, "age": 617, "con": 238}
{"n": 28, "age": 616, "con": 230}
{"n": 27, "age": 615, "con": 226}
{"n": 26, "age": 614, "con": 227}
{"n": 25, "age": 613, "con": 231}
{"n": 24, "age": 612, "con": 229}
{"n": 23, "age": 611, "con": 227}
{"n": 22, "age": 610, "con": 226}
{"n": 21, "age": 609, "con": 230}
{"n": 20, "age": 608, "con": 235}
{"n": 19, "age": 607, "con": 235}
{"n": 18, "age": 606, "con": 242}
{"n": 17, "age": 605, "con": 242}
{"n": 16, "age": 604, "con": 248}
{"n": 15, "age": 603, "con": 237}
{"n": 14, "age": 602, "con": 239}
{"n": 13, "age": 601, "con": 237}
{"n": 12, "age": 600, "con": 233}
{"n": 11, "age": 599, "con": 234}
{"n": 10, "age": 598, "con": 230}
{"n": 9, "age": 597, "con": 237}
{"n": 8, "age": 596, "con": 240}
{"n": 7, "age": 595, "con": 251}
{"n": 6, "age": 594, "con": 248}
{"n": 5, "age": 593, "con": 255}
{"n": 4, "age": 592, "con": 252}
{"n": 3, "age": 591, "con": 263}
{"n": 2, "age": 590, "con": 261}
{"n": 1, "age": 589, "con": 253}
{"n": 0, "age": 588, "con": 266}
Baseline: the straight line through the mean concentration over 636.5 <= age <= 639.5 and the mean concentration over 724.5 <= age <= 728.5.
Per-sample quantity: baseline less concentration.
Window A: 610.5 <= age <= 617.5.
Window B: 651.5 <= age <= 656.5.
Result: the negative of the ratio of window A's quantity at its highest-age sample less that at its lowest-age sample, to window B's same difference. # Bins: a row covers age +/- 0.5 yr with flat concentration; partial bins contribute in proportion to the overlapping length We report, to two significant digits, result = -2.6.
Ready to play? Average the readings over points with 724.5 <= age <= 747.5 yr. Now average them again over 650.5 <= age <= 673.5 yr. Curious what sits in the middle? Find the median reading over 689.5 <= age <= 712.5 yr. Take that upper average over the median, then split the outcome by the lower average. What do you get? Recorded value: 0.0029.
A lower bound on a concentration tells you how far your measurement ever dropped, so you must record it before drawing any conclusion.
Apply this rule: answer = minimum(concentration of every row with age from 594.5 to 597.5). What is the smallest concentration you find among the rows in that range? 237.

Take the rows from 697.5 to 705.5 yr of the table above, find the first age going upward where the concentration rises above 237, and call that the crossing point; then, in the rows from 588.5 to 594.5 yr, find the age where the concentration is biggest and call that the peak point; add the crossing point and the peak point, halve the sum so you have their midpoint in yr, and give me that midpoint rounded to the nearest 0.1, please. 644.5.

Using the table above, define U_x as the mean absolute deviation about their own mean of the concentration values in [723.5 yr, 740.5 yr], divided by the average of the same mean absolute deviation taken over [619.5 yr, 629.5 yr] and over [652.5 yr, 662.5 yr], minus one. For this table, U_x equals 0.3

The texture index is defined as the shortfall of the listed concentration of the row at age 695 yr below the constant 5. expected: -255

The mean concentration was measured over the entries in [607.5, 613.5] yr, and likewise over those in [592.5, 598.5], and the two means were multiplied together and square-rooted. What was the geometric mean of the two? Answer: 236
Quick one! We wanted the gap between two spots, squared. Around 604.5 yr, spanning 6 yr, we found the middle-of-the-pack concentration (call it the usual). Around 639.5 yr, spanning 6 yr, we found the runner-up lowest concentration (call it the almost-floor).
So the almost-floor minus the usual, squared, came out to 342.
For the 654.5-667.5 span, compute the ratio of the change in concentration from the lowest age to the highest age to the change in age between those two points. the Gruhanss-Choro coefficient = 1.7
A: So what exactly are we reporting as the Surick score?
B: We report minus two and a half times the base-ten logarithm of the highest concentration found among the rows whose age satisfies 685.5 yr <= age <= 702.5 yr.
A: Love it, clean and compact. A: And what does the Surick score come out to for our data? -6.16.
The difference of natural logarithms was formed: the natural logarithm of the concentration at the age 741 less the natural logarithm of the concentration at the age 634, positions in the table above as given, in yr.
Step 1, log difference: -0.35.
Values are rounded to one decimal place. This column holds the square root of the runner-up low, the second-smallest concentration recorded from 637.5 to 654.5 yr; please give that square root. 14.9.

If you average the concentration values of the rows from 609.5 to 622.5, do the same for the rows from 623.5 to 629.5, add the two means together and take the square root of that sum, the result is 22.0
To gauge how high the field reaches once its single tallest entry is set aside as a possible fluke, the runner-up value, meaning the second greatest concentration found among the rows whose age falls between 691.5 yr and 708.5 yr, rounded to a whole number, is 278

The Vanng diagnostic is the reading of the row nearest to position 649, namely 230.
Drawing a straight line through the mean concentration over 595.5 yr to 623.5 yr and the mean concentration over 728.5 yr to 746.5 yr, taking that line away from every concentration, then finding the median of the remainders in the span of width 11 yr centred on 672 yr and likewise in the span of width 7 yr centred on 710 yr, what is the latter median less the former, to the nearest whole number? -15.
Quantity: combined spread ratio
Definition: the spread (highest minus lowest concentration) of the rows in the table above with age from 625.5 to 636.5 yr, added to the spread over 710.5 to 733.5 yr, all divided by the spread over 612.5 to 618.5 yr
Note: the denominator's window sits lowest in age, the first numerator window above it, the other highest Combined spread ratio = 6.2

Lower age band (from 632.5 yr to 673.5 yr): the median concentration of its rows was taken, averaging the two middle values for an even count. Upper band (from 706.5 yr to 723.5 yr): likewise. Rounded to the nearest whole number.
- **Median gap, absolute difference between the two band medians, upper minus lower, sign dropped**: 14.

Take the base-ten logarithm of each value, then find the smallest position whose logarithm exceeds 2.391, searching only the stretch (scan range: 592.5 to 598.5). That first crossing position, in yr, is 593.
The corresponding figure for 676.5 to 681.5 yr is 677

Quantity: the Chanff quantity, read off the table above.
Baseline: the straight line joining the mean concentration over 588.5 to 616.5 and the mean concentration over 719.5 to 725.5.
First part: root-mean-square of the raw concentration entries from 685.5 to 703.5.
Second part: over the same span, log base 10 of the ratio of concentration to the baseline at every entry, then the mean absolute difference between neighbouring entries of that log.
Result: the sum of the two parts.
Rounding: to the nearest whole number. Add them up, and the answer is 267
